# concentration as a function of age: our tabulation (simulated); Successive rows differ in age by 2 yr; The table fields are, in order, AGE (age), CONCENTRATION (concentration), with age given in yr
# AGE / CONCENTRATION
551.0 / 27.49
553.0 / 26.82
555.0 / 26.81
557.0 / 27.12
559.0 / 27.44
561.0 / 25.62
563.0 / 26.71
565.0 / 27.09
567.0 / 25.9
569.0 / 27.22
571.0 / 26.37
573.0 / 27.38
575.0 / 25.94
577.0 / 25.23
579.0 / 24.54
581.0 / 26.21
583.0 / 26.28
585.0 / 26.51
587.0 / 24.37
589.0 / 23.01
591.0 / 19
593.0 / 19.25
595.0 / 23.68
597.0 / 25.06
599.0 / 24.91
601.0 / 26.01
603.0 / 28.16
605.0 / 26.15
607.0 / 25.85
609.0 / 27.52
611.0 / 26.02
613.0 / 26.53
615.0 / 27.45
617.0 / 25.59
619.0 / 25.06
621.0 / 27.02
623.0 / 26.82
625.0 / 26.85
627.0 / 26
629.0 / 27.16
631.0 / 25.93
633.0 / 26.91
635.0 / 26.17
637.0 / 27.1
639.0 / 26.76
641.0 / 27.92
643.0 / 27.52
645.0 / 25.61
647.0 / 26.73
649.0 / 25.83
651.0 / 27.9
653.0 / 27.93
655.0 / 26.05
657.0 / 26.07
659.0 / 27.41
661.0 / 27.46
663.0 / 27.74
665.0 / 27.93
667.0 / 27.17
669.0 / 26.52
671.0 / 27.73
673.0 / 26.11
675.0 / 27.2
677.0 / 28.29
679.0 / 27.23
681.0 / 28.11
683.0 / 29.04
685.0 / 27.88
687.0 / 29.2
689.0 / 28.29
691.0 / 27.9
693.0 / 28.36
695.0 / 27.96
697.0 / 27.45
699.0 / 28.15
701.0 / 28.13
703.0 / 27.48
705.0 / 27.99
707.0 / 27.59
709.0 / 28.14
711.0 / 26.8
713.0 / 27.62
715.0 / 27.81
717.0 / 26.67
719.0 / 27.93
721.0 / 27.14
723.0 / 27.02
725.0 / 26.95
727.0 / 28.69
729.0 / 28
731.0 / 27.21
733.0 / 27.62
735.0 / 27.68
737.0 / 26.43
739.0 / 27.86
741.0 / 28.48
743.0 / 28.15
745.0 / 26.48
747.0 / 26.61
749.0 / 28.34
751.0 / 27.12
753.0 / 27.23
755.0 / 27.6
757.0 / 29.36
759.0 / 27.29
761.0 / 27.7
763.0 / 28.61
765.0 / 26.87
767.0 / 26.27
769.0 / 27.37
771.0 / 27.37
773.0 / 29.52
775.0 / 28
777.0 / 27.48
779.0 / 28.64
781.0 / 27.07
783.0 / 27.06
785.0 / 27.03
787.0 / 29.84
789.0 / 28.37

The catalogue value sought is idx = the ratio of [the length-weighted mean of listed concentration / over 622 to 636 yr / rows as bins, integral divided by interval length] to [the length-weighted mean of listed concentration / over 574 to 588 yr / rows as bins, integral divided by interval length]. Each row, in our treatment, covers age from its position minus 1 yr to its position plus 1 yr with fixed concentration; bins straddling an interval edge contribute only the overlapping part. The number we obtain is 1.038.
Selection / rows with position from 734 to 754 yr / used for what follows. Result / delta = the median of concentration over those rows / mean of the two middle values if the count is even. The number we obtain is 27.5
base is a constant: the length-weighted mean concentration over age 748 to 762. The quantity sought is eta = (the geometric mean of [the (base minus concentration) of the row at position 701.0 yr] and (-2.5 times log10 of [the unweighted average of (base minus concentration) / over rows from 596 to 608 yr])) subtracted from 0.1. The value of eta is -0.35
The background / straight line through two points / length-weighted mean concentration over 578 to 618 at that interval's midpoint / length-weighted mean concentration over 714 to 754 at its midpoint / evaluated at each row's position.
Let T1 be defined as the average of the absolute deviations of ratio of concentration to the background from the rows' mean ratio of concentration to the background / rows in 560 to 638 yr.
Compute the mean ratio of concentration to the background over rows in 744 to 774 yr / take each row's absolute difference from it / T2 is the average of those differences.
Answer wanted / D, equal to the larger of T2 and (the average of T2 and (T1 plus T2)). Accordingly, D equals 0.051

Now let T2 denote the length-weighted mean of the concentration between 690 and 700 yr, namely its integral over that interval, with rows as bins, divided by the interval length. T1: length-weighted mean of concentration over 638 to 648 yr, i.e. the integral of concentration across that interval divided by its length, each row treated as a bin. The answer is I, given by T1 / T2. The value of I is 0.96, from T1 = 26.9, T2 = 28.0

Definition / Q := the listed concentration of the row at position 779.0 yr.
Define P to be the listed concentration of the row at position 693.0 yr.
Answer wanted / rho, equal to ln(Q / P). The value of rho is 0.01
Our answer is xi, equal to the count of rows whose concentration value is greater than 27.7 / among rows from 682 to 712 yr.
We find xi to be 11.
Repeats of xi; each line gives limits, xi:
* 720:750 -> 6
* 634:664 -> 4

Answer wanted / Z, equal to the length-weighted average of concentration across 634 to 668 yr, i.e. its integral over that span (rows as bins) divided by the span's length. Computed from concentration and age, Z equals 27.0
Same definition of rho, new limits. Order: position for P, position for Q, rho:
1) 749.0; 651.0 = -0.02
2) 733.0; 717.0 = -0.04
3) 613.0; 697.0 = 0.03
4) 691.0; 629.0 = -0.03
